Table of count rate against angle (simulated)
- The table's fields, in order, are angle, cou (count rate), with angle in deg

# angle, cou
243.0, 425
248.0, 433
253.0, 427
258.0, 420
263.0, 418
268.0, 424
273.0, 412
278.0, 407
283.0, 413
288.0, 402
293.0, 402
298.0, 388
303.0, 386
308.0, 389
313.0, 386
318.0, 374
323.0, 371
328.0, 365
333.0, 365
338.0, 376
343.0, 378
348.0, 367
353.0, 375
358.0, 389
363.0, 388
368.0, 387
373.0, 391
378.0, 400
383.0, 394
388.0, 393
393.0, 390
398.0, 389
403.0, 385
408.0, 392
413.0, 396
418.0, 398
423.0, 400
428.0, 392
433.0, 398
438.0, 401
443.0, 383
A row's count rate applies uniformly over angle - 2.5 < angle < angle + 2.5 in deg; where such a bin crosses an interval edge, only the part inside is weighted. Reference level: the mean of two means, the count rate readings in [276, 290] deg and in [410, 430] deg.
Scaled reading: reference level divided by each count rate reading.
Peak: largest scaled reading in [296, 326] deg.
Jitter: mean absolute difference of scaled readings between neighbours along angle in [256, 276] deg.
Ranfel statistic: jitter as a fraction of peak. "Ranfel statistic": 0.0141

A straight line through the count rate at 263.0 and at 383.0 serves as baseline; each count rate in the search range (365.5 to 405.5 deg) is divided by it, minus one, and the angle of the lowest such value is 368.0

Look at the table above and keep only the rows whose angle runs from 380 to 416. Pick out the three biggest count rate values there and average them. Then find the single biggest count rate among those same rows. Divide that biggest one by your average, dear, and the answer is 1.00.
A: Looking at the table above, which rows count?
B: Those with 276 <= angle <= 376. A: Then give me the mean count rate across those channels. 385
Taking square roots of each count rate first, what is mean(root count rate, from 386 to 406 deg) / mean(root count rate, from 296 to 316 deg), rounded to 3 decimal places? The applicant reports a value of 1.003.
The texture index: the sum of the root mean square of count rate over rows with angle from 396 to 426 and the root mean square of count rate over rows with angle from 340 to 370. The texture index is 774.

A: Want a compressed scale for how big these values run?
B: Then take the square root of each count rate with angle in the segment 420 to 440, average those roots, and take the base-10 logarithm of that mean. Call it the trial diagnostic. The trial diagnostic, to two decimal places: 1.30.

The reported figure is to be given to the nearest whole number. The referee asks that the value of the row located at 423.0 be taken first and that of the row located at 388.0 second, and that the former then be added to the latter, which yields 793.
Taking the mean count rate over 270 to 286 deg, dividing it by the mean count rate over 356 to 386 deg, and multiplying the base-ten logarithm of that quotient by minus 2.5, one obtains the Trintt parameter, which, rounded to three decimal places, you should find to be -0.052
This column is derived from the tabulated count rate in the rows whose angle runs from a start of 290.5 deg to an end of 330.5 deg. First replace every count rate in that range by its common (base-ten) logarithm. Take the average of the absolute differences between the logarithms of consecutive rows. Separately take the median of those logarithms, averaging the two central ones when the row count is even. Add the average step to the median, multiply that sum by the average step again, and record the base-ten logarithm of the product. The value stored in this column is -1.7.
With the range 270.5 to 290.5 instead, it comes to -1.7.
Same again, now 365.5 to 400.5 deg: -1.9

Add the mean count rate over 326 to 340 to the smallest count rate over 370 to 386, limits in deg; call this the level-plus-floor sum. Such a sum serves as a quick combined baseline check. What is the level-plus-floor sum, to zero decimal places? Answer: 760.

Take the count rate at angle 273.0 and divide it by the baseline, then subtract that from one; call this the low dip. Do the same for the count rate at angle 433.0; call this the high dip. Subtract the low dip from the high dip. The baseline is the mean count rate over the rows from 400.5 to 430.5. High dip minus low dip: 0.036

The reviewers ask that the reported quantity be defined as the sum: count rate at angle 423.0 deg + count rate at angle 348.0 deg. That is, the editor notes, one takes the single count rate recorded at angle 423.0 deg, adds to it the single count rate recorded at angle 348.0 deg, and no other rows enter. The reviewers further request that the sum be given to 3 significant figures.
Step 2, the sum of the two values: 767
